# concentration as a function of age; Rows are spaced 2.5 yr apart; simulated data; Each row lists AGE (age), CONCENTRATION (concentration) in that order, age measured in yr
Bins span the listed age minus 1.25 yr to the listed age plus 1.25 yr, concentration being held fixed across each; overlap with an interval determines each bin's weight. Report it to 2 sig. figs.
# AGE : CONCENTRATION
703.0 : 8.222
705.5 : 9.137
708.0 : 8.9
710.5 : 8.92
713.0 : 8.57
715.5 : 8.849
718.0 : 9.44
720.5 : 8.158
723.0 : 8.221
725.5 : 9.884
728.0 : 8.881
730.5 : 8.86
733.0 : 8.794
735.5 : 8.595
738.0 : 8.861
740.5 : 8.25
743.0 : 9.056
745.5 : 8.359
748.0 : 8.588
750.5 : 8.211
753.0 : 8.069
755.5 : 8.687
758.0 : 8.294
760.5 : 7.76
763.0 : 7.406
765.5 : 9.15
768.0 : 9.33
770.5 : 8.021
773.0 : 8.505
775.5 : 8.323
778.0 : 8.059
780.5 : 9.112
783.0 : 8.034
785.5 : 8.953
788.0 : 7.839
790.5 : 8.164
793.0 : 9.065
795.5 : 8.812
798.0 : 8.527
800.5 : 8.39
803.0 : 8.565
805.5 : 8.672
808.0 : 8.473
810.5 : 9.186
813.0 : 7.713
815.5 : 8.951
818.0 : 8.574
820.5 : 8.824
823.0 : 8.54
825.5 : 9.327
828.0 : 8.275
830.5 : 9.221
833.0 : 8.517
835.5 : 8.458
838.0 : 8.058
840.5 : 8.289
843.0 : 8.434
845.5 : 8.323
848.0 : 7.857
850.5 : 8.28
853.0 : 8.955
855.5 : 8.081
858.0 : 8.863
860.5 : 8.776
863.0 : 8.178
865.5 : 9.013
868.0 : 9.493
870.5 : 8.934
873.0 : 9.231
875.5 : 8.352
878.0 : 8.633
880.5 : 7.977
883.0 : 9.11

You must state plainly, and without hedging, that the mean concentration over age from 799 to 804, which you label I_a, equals 8.5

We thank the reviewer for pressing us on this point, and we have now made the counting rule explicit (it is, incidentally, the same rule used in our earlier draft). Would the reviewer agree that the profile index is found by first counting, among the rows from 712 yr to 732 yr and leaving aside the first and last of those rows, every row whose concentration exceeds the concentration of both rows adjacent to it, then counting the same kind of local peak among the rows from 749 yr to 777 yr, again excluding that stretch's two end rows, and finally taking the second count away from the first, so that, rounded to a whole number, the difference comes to -1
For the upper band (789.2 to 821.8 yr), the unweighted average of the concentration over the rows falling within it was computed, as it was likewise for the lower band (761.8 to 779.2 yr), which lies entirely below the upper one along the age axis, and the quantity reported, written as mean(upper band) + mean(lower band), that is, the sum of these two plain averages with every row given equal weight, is 17.0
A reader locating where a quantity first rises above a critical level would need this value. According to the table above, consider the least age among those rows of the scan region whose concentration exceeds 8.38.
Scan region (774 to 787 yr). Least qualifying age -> 780.5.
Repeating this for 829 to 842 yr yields 830.5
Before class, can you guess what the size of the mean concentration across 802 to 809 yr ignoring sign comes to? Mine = 8.57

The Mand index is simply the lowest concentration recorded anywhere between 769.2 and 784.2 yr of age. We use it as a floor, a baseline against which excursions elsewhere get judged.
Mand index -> 8.021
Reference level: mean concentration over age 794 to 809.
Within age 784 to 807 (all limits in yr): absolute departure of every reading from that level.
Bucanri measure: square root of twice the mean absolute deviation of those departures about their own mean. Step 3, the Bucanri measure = 0.62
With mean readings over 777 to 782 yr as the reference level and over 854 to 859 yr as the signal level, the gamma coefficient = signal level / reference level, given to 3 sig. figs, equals 0.987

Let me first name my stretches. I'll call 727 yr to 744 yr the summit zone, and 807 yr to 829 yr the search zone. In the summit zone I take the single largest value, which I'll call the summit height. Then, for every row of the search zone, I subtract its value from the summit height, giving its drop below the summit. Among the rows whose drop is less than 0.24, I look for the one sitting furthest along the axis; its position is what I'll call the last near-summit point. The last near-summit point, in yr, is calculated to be 825.5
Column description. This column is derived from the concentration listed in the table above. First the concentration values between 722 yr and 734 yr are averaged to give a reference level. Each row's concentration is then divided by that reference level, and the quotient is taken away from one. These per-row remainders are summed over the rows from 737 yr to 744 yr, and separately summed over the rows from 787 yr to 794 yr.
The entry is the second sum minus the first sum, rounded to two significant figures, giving 0.12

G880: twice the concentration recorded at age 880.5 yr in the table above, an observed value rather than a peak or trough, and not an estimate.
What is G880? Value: 16.0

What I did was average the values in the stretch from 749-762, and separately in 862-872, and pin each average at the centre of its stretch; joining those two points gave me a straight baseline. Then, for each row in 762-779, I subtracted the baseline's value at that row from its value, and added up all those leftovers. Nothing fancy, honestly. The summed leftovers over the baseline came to 0.7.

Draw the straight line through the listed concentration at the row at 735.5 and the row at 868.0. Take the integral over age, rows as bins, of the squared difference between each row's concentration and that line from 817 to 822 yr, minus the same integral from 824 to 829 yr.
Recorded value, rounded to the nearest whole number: -1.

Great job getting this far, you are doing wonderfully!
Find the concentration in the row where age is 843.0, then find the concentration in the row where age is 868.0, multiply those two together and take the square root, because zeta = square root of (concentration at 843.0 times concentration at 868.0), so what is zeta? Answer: 8.95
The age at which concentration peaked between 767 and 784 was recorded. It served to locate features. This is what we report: 768.0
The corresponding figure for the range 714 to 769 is 725.5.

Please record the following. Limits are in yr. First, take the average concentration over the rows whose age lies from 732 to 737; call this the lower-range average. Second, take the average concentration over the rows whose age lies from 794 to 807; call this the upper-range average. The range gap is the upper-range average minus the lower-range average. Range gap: -0.10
